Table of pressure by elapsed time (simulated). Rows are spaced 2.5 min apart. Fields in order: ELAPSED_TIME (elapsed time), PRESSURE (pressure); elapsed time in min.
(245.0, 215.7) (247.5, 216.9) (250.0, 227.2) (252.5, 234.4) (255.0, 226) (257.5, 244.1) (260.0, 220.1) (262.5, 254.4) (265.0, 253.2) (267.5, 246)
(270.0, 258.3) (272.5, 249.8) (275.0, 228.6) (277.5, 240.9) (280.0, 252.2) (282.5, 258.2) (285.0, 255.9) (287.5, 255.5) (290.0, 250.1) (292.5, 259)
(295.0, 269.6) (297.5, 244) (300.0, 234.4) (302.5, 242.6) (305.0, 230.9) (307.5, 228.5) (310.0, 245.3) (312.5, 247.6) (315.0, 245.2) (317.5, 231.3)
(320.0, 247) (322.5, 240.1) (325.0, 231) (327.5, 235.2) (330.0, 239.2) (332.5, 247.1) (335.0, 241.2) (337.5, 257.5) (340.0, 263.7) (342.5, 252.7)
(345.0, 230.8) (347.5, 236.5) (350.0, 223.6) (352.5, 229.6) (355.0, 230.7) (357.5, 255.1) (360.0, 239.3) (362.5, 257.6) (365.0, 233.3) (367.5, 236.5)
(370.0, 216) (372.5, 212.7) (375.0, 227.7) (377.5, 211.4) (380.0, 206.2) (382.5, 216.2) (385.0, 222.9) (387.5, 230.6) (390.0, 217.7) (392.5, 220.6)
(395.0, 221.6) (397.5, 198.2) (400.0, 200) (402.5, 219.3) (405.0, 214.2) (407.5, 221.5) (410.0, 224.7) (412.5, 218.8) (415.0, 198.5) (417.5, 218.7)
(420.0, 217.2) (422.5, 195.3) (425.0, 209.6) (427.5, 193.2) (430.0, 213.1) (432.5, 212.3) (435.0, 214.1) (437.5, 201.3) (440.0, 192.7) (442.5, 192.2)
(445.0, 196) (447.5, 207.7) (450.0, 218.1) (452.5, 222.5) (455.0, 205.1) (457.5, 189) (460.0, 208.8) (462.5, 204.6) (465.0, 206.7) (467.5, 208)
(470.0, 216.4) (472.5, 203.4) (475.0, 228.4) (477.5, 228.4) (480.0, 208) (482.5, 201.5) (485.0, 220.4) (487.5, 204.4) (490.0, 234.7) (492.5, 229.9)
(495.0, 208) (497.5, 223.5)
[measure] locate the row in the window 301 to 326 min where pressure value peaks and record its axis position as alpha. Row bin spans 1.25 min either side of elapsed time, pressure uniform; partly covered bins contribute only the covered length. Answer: 312.5 min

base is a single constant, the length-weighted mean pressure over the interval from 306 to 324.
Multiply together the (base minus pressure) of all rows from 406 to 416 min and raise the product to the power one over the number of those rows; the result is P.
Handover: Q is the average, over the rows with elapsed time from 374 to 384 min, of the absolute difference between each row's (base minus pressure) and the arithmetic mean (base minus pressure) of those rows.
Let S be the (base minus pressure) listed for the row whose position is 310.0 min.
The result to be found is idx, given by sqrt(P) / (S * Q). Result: -0.150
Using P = 22.8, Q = 6.6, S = -5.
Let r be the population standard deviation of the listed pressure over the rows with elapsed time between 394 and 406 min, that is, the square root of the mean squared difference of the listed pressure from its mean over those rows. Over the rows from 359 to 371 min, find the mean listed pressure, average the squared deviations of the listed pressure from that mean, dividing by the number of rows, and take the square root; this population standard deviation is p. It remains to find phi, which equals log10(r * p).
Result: 2.11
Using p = 13.3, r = 9.8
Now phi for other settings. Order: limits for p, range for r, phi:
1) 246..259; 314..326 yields 1.79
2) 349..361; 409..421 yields 1.99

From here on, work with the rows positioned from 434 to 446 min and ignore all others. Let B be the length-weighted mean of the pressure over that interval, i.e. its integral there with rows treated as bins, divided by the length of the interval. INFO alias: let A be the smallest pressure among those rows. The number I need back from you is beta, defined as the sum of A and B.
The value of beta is 391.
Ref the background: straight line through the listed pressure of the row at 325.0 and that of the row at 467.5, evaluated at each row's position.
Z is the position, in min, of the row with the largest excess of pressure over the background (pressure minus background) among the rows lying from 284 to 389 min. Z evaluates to 340.0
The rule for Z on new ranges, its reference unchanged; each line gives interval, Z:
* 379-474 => 452.5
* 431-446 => 435.0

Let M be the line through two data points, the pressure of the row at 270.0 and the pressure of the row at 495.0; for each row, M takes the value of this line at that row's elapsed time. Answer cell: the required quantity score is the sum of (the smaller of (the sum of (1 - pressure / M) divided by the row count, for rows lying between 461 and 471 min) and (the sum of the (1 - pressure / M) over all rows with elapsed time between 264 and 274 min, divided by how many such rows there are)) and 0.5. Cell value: 0.53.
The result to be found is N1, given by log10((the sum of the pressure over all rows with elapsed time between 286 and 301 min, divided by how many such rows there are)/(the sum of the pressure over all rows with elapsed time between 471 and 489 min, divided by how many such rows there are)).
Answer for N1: 0.07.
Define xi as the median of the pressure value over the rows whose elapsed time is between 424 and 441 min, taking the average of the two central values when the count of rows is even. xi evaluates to 210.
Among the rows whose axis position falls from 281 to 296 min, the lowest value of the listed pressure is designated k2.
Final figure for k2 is 250.1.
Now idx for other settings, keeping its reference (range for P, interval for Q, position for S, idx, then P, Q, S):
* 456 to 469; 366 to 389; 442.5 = 0.015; 36.4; 8.4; 48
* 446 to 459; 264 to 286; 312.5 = -0.107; 29.9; 7.2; -7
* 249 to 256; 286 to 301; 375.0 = 0.027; 10.5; 9.3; 13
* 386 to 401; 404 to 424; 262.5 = -0.041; 22.9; 8.4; -14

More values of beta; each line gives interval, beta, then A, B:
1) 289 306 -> 478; 230.9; 247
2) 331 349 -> 477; 230.8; 247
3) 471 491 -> 417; 201.5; 216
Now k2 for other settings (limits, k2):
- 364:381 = 206.2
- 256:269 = 220.1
